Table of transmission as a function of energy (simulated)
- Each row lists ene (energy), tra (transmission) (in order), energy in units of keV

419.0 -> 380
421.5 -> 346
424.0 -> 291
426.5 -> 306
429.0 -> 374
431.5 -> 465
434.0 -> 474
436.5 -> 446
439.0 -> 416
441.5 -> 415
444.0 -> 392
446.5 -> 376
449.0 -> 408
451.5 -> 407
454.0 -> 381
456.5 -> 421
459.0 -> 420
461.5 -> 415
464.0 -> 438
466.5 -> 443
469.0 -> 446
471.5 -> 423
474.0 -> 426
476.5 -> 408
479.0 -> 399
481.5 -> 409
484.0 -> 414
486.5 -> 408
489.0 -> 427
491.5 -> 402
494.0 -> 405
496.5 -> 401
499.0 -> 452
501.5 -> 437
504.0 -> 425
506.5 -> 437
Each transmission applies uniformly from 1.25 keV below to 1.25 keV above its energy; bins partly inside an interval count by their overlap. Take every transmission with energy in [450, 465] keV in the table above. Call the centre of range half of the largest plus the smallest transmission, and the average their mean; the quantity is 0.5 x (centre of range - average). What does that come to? -2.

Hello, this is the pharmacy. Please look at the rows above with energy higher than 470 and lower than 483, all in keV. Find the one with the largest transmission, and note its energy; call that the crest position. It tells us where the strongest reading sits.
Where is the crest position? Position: 474.0 keV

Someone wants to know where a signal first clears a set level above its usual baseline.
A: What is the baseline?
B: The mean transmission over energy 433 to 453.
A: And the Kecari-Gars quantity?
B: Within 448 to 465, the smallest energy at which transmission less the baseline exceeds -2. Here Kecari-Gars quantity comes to 456.5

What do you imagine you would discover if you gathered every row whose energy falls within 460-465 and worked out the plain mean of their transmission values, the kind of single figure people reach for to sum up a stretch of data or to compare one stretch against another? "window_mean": 426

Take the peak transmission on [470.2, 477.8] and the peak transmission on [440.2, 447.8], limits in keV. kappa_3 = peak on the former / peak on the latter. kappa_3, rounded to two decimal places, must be 1.03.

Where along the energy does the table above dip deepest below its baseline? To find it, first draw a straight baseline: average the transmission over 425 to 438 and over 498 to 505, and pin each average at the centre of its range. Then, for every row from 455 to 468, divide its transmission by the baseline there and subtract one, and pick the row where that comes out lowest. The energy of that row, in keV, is 461.5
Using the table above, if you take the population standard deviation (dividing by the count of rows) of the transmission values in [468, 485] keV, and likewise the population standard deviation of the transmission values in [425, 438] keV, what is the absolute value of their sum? 78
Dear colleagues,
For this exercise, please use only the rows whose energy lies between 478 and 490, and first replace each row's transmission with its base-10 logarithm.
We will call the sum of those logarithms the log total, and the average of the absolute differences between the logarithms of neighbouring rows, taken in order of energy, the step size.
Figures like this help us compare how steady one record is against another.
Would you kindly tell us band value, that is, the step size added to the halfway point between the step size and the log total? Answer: 6.6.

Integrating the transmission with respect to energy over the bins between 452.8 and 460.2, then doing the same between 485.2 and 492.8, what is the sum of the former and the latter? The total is 6148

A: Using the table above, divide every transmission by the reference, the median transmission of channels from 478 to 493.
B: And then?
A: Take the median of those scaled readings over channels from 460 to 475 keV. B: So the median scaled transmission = 1.06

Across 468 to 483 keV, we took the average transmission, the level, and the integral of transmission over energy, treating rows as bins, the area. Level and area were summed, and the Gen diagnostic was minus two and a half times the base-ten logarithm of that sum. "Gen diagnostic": -9.56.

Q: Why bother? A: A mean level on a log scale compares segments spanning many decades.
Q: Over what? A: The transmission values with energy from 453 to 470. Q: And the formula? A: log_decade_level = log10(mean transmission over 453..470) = 2.63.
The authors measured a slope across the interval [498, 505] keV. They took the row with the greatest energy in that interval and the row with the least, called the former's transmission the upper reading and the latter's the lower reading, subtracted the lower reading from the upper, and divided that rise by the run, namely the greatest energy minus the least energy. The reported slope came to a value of -5.4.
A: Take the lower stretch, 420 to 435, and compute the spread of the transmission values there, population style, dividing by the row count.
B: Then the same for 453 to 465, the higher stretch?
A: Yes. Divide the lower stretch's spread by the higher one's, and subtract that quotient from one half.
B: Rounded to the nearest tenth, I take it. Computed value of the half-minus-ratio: -3.3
